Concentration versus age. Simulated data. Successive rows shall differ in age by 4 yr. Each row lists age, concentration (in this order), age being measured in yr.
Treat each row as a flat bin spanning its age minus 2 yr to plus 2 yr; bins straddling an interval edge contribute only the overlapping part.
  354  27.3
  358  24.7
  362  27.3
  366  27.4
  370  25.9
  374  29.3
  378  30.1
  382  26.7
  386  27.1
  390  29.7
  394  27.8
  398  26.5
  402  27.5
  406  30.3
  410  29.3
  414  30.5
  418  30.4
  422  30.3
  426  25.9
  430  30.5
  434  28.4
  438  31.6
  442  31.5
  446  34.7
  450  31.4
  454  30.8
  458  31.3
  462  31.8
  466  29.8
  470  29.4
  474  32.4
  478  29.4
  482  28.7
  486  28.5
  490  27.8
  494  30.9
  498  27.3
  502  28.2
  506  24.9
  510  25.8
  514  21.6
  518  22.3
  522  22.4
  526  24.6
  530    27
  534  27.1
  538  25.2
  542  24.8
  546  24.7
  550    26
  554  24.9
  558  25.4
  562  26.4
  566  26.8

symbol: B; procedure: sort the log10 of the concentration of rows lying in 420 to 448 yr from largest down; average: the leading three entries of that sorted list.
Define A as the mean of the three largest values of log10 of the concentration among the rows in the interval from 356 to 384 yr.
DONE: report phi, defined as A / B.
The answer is 0.97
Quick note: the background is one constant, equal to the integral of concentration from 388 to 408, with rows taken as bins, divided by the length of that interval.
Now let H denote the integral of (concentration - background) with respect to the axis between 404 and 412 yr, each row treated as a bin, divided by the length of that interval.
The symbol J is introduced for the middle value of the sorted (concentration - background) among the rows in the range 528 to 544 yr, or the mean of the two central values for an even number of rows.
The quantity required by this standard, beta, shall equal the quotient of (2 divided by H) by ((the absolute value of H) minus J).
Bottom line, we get 0.4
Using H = 1.4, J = -2.3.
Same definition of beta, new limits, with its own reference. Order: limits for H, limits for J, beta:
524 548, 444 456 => 2.9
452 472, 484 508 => 0.3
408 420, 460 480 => 4.4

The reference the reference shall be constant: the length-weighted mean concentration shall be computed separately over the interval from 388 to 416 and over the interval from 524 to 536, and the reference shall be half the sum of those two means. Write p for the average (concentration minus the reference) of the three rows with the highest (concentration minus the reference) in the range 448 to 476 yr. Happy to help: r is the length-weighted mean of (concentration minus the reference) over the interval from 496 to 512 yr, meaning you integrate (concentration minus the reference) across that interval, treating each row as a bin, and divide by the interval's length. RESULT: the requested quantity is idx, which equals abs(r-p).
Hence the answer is 5.3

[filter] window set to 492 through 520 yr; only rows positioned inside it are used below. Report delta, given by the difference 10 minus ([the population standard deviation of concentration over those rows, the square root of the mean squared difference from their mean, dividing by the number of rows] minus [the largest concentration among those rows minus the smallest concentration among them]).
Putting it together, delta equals 16.3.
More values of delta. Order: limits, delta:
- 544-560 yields 10.8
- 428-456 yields 14.6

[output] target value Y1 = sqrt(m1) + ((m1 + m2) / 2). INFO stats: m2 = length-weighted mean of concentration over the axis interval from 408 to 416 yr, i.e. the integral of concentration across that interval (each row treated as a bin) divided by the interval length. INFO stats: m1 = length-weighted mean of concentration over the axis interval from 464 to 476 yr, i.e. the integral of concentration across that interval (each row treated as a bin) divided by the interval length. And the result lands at 35.7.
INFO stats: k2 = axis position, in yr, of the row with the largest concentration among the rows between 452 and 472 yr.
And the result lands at 462 yr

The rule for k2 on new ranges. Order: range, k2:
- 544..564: 562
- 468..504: 474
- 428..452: 446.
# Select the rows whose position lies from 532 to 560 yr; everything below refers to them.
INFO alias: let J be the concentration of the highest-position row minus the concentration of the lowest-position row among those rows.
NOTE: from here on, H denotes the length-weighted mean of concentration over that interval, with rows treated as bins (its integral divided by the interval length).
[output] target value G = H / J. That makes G -15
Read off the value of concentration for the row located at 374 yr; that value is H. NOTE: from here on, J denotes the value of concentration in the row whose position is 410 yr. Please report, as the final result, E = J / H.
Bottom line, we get 1.00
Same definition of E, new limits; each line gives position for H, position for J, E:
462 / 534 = 0.85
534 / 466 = 1.10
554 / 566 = 1.08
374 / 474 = 1.11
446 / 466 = 0.86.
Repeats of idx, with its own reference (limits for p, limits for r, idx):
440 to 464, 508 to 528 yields 9.3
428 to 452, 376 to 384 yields 4.2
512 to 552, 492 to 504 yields 2.1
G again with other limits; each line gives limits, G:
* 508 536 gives 19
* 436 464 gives 159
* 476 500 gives -14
